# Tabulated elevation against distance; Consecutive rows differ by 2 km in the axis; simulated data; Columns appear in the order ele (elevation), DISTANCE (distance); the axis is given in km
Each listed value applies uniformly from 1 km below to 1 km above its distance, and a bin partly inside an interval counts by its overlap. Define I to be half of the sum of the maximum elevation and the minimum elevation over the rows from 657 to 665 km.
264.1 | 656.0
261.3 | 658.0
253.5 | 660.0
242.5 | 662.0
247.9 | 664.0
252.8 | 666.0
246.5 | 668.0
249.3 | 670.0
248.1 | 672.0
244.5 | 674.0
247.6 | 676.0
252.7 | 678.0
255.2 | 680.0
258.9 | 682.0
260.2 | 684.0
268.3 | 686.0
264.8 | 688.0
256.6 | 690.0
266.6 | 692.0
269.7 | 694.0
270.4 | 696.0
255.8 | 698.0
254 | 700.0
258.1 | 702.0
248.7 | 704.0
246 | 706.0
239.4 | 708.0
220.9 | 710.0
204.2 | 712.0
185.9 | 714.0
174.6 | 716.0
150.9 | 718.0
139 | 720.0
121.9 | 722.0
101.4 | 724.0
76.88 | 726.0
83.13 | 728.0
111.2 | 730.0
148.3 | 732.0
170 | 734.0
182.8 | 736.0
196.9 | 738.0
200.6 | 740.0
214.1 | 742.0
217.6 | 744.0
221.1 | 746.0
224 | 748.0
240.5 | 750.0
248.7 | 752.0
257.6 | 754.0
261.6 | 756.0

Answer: 252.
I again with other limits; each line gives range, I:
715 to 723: 148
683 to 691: 262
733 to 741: 185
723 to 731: 94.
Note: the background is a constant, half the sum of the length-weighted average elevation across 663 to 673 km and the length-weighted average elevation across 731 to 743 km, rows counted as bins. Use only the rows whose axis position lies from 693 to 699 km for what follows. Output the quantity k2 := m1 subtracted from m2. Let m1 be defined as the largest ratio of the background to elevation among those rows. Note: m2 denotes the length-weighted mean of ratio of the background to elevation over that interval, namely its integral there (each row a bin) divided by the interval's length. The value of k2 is -0.030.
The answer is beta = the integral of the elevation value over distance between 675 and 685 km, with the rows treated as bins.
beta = 2549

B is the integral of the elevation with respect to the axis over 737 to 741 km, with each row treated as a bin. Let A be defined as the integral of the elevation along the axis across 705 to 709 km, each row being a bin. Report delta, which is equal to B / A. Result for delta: 0.82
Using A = 971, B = 795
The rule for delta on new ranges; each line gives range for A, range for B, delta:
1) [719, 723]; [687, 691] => 2.00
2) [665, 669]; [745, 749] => 0.89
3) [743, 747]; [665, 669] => 1.14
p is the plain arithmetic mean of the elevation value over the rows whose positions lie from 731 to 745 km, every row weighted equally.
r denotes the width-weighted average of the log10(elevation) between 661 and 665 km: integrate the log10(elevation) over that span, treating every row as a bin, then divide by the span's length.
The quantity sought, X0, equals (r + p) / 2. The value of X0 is 96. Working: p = 190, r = 2.39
